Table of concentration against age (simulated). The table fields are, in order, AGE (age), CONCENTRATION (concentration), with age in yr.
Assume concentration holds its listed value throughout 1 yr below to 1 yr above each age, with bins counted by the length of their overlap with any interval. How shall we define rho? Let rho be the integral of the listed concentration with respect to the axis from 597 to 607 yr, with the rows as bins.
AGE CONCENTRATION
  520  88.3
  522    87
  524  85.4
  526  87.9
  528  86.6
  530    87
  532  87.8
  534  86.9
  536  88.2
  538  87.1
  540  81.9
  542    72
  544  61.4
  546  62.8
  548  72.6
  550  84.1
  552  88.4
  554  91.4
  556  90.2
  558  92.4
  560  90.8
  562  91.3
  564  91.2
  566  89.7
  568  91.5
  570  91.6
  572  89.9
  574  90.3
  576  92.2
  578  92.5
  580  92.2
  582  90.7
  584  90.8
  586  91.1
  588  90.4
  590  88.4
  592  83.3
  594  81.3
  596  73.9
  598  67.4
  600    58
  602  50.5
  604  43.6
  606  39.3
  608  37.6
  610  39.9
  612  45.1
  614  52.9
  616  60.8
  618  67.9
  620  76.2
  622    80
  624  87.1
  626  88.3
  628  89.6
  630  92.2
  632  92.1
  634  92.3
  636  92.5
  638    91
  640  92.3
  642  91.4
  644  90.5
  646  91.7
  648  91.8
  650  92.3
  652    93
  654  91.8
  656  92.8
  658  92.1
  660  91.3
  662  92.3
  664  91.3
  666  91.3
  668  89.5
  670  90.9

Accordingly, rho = 518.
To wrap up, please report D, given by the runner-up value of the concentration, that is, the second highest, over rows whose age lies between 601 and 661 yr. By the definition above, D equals 92.8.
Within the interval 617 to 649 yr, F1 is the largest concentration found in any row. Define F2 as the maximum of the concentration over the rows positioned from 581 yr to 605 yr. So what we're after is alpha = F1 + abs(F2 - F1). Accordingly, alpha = 94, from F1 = 92.5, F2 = 91.1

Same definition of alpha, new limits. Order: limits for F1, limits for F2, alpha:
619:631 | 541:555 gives 93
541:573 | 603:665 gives 93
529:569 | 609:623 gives 105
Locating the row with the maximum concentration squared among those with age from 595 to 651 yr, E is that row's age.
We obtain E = 636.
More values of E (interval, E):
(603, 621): 620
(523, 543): 536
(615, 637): 636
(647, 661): 652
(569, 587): 578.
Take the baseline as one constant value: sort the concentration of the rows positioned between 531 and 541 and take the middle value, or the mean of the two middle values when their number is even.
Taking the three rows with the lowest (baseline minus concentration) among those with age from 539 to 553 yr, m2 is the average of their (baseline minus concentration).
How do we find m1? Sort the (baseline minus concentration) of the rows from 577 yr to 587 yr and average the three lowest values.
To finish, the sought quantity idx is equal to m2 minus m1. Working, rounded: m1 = -5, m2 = 2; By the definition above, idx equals 7.1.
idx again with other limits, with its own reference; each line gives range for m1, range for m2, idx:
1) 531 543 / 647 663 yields -5.0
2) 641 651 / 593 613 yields 17.7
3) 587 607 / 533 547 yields 0.0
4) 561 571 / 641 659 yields -1.2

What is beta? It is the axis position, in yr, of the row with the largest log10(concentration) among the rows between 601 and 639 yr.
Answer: 636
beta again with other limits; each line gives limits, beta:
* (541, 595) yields 578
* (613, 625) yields 624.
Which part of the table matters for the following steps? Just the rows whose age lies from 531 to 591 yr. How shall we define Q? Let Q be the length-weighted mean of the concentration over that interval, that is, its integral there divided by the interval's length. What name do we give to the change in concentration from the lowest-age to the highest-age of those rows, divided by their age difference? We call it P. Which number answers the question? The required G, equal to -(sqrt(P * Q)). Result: -0.9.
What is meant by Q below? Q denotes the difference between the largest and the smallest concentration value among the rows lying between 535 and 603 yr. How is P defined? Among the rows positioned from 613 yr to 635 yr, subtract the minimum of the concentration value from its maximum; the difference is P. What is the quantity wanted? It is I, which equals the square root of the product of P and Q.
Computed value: 41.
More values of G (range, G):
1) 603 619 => -9.2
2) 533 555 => -4.2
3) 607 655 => -9.7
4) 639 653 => -2.3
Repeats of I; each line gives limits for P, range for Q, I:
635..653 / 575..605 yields 11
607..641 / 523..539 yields 12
